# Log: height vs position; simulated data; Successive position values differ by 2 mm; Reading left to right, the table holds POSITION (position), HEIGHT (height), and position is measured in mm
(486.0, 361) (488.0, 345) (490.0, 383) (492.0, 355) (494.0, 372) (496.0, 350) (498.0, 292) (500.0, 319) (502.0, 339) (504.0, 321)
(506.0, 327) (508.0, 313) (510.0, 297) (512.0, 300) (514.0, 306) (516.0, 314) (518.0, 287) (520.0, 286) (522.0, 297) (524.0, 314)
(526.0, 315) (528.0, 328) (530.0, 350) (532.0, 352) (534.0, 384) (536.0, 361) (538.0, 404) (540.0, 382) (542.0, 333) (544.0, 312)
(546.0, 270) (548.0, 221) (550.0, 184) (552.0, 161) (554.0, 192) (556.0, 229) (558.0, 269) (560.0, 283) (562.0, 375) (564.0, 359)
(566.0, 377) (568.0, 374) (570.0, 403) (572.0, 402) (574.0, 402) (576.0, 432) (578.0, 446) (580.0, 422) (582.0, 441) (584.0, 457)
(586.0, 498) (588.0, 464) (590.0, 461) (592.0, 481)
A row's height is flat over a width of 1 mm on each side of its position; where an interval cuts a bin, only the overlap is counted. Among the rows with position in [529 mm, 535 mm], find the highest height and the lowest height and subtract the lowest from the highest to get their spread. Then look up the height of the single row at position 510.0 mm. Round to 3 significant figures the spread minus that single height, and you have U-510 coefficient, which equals -263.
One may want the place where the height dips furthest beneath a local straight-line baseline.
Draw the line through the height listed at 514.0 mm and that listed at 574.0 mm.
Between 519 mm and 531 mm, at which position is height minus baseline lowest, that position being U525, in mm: 520.0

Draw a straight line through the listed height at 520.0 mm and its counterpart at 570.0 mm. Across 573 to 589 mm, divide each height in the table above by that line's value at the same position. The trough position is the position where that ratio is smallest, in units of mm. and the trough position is 574.0 mm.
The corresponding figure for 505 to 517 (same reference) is 512.0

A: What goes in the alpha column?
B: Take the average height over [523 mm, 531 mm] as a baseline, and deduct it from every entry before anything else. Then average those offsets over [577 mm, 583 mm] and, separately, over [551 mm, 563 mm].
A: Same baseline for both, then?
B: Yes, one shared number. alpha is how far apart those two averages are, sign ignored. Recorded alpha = 185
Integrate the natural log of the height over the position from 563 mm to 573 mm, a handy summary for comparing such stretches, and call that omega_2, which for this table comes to 59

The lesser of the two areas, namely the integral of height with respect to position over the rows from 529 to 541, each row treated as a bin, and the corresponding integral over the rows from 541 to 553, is 2962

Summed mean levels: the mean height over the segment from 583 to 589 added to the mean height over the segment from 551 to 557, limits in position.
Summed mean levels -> 667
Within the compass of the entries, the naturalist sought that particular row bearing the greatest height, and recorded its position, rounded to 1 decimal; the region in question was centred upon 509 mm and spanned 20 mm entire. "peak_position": 502.0 mm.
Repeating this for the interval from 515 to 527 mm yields 526.0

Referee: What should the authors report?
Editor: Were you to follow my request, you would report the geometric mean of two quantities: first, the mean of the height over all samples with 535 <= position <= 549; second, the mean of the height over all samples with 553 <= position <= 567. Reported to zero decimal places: 312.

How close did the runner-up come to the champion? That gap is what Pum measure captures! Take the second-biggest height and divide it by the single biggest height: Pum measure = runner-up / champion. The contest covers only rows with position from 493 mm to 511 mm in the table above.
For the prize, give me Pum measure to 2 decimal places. 0.94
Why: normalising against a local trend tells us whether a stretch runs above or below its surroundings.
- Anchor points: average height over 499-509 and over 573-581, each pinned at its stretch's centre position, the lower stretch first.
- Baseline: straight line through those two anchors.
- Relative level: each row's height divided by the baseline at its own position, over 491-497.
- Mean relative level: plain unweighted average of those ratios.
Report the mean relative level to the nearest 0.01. 1.16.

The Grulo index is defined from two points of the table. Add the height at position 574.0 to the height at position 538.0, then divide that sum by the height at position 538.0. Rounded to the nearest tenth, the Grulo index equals 2.0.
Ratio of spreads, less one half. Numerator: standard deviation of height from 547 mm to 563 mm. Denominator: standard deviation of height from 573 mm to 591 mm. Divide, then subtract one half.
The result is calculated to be 2.0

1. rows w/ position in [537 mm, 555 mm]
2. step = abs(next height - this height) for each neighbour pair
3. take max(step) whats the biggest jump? 49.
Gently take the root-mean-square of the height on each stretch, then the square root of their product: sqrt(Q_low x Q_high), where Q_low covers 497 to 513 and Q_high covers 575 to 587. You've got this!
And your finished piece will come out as 376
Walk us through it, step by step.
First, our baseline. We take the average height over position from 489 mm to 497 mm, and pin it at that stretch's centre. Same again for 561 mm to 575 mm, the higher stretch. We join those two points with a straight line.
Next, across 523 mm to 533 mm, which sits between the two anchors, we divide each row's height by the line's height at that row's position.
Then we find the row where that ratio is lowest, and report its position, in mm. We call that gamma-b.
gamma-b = 524.0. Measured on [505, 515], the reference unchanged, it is 510.0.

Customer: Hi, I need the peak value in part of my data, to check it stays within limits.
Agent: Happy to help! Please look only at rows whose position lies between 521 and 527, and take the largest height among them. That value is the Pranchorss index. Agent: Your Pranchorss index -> 315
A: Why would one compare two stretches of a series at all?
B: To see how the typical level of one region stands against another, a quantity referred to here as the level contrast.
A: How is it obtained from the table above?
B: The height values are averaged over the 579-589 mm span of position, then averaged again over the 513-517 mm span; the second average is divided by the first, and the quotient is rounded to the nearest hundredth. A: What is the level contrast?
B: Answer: 0.68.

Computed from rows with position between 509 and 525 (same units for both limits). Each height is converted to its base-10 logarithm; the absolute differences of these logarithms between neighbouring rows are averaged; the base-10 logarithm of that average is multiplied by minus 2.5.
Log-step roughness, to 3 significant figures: 4.56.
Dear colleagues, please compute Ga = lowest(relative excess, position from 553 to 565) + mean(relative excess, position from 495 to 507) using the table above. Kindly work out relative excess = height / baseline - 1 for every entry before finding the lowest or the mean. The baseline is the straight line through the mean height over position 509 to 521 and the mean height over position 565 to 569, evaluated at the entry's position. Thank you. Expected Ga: -0.29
